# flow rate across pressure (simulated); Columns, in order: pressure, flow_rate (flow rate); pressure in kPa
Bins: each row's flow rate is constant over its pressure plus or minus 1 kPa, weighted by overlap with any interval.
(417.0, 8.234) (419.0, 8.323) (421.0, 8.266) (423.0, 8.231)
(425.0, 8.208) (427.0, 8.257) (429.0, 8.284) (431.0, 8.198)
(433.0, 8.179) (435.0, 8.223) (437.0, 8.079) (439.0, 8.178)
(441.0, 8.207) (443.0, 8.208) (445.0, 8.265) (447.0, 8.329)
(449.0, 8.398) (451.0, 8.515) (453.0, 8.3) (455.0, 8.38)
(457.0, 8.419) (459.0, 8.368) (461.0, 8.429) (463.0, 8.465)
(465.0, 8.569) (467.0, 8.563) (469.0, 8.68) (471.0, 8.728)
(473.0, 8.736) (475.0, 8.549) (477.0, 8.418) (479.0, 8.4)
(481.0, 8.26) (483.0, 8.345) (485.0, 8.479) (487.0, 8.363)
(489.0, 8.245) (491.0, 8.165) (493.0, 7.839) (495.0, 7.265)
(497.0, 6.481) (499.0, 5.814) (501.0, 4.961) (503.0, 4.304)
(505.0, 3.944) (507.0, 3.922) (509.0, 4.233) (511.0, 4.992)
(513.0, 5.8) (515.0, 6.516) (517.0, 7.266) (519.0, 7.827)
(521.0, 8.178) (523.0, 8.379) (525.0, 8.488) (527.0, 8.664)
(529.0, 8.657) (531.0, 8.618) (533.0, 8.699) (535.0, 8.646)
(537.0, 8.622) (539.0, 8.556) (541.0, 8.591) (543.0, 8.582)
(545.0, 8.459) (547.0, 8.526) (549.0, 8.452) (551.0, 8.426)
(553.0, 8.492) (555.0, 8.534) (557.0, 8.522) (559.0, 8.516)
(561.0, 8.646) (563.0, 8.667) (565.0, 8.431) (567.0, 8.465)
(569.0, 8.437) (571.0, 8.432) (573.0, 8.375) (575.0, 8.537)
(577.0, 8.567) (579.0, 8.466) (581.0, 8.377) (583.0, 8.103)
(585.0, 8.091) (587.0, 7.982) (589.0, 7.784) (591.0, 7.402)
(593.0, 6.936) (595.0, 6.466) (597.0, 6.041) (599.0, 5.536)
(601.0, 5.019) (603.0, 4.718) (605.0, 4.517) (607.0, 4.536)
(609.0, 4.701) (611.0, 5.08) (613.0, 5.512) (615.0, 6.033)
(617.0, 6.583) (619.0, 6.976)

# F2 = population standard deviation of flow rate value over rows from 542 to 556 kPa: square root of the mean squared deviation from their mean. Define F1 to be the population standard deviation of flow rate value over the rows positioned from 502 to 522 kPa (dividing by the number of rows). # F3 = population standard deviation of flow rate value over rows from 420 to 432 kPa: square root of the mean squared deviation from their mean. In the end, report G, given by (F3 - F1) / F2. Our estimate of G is -30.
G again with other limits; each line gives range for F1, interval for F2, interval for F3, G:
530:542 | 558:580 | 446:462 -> 0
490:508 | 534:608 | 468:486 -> -1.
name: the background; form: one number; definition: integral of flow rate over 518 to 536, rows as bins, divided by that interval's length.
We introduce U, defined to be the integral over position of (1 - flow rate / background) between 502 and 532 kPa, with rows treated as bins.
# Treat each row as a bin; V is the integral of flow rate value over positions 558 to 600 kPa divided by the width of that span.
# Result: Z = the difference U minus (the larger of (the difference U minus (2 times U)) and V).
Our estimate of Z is -1.5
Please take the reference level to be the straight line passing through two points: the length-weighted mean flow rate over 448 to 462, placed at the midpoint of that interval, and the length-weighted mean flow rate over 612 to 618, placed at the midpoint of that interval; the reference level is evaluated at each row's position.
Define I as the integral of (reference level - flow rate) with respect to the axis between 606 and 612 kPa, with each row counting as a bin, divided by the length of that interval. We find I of 1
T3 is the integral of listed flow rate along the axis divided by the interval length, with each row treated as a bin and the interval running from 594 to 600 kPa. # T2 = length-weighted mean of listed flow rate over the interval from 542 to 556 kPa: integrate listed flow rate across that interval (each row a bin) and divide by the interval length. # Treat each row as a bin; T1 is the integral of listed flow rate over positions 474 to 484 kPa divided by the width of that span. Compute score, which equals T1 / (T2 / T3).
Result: 6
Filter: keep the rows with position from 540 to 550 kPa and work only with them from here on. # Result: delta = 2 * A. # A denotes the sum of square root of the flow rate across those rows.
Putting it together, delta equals 29.19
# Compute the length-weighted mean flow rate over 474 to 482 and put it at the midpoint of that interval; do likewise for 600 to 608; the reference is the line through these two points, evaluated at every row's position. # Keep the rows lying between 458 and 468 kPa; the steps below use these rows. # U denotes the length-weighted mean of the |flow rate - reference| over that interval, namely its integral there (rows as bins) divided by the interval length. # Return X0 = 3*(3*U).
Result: 3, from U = 0.4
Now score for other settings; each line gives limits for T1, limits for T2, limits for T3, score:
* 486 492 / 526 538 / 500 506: 4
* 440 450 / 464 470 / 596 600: 6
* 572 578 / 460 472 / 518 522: 8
